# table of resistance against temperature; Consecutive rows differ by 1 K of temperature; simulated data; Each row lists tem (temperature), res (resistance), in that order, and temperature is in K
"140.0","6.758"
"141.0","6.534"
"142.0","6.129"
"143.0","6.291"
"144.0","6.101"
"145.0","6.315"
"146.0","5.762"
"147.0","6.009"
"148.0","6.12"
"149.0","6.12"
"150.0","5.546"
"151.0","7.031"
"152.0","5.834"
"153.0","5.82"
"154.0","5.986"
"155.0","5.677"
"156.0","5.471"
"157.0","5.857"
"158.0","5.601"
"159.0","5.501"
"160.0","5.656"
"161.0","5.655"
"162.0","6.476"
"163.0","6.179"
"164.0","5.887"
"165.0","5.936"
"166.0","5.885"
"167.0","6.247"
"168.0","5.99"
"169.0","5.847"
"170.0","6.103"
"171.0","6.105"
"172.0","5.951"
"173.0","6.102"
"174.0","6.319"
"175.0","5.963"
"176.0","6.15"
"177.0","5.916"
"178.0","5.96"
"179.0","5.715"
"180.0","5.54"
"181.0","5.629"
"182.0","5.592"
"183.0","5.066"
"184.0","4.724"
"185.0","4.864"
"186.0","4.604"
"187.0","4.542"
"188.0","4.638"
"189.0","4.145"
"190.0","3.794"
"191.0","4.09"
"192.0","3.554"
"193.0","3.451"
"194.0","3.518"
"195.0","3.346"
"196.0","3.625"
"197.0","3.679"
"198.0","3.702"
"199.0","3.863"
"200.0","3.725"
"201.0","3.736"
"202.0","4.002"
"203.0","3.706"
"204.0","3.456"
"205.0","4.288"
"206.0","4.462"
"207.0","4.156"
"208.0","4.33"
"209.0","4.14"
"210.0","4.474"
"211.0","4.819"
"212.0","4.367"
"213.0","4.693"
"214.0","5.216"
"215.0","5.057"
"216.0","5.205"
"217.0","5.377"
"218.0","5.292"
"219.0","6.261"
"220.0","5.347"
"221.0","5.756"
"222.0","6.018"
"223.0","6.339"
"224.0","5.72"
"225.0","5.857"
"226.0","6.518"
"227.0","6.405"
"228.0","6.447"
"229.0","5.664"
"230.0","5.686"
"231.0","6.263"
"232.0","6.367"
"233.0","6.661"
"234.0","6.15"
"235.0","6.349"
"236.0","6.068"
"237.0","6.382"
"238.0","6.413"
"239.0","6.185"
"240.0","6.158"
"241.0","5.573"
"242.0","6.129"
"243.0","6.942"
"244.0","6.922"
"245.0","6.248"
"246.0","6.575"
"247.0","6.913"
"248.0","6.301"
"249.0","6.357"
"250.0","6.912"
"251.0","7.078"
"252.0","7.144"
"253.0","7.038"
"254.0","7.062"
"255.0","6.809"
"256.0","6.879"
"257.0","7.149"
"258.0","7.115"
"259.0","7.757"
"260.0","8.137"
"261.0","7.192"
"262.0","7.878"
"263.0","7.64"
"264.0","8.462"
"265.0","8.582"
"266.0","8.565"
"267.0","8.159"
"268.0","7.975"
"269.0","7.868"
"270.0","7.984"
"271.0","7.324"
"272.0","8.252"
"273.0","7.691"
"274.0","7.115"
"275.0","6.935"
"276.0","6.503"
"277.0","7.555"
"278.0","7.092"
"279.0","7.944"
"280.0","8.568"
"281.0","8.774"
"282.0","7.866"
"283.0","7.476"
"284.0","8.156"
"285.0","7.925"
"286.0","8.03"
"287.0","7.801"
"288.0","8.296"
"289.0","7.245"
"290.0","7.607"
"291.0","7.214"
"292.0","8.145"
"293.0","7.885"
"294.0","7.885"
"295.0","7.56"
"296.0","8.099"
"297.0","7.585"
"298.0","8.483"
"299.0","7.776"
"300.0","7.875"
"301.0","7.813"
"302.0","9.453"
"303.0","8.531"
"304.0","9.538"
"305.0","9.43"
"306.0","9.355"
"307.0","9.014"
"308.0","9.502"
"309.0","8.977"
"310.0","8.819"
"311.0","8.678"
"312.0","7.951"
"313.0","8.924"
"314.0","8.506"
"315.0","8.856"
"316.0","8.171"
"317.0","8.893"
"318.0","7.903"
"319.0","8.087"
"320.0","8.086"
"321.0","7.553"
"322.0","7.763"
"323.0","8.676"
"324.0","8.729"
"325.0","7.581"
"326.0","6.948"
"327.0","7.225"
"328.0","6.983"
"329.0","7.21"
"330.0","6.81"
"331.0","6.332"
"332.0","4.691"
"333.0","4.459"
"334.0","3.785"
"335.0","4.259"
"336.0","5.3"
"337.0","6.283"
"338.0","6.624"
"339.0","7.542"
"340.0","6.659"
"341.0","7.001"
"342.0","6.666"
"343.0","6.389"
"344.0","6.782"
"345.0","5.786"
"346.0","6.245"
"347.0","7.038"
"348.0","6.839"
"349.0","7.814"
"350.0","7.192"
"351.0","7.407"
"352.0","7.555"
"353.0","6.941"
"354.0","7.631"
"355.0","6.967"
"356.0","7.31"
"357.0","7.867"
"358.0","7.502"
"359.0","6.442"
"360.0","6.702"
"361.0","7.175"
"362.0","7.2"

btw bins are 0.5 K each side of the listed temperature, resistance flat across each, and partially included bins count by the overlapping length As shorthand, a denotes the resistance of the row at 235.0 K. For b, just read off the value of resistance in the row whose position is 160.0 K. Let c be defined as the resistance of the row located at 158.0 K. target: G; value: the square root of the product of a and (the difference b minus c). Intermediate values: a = 6.349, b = 5.656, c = 5.601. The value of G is 0.6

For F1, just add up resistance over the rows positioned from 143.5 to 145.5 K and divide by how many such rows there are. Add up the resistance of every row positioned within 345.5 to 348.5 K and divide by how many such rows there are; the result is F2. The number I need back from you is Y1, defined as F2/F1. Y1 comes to 1.1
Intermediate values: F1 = 6.2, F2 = 6.7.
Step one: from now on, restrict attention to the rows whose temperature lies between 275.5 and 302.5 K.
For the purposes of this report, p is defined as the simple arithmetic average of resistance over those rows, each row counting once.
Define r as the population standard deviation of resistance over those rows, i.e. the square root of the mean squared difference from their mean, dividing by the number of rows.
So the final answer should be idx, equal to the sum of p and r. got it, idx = 8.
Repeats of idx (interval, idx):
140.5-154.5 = 6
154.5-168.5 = 6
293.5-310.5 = 9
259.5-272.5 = 8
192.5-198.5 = 4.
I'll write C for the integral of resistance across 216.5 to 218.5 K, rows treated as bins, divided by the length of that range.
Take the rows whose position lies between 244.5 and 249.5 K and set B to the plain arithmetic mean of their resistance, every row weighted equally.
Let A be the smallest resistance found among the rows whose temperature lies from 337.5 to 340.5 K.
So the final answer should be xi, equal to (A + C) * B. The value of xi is 77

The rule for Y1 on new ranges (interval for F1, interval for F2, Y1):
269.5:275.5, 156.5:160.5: 0.7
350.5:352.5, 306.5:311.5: 1.2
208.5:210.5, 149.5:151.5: 1.5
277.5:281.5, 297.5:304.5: 1.0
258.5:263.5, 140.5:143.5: 0.8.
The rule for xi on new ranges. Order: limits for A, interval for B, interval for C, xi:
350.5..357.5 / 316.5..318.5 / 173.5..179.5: 109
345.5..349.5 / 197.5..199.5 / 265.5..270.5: 54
